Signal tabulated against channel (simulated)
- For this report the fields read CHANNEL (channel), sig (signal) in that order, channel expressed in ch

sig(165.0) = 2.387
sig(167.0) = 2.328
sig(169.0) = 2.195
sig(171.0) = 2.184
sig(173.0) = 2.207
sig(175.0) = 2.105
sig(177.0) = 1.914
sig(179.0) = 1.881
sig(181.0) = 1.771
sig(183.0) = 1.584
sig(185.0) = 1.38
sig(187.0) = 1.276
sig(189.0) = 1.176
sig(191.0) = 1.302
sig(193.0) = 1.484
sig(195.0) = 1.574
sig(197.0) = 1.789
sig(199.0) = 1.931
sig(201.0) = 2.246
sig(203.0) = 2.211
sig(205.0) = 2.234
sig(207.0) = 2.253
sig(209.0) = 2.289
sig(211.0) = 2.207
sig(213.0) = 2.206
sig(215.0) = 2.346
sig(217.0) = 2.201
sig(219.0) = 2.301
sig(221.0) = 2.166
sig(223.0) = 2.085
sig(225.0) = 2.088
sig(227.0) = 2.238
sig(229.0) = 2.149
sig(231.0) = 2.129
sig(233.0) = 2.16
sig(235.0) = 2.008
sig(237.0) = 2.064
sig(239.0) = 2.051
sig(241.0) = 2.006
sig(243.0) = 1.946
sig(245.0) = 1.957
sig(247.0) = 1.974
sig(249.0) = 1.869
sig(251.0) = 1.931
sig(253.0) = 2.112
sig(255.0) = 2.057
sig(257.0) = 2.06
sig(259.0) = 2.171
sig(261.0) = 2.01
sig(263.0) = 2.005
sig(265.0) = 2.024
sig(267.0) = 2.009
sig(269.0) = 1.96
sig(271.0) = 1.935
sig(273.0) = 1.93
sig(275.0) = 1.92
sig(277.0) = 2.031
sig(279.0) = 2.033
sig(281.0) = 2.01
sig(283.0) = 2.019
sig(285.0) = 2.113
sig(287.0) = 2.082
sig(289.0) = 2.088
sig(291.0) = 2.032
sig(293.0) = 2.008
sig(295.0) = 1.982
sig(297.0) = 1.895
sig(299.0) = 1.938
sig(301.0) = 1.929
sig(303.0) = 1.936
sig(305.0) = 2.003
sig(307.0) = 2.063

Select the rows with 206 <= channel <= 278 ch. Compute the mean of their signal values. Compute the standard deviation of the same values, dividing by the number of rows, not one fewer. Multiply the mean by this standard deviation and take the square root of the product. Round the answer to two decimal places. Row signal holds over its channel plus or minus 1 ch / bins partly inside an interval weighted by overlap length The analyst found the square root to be 0.50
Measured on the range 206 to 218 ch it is 0.35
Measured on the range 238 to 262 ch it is 0.40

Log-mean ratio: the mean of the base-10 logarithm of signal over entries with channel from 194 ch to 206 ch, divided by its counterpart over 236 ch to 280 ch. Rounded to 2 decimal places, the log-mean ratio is 0.98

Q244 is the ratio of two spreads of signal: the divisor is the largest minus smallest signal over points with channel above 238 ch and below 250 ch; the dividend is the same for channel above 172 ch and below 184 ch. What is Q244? 3.4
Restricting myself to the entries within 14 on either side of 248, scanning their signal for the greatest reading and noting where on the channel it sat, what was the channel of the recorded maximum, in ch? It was 259.0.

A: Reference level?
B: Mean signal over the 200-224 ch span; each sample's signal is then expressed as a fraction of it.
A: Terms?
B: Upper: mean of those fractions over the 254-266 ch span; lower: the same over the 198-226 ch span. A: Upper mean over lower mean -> 0.93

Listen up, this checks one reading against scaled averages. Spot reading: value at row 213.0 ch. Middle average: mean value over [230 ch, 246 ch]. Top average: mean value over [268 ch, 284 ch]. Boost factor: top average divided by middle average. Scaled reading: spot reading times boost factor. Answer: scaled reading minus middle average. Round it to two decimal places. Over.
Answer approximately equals 0.10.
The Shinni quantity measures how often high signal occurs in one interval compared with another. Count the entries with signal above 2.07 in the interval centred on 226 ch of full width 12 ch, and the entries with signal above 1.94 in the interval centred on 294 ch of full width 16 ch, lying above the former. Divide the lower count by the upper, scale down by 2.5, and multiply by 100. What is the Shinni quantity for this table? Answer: 48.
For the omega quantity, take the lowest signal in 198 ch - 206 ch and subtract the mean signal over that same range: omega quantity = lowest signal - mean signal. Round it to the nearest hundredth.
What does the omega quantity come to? -0.22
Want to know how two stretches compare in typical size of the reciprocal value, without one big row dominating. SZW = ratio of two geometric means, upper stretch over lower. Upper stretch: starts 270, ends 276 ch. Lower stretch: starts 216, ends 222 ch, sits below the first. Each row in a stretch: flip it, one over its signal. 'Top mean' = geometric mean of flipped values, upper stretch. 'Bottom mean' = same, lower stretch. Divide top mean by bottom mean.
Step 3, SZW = 1.2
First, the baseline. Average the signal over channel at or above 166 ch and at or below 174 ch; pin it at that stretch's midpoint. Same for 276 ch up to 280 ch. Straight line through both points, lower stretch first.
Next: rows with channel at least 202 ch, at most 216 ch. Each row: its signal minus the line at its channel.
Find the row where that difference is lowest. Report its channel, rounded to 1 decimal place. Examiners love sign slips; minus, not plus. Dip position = 203.0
